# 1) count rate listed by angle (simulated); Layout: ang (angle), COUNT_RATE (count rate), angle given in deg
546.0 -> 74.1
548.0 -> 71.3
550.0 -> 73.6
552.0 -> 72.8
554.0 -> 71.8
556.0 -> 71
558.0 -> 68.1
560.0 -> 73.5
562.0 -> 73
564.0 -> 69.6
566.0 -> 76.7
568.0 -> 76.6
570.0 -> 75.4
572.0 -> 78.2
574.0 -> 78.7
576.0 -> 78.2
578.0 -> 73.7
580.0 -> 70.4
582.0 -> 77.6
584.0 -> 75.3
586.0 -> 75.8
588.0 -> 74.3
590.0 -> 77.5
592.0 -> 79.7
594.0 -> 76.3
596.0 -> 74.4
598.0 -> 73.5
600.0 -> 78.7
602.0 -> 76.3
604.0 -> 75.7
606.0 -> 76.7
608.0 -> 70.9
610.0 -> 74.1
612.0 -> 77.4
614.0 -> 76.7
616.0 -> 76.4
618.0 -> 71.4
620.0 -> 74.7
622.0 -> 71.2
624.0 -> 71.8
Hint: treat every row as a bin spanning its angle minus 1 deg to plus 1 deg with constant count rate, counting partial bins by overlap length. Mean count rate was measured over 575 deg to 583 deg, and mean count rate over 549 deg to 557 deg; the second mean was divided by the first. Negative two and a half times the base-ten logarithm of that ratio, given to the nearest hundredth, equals 0.04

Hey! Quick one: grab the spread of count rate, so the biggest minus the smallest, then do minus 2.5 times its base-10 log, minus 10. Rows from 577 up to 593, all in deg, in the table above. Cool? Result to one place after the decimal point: -12.4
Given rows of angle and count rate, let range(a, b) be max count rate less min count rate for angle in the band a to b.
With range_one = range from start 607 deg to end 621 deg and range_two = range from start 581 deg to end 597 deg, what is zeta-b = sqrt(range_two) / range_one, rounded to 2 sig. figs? 0.36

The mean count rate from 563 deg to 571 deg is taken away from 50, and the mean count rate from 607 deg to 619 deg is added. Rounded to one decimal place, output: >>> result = 49.9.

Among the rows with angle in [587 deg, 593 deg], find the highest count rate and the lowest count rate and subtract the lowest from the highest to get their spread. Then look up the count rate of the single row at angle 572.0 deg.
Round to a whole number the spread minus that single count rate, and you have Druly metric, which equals -73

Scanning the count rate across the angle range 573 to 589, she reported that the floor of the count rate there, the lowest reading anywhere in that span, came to 70.4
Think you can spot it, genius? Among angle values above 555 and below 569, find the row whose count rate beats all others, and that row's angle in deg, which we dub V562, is 566.0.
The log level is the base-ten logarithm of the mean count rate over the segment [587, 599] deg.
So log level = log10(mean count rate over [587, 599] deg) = 1.881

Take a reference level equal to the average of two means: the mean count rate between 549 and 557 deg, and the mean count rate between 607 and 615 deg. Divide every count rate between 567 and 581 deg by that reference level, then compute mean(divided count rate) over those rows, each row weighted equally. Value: 1.03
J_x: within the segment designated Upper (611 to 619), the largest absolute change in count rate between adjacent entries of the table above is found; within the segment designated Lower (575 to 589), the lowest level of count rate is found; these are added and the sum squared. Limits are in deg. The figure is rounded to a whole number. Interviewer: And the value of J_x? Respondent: 5685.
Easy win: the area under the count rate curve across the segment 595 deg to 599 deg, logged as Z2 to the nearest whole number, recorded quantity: 296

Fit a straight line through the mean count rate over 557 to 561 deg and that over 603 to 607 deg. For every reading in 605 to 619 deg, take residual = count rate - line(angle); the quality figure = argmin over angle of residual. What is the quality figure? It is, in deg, 618.0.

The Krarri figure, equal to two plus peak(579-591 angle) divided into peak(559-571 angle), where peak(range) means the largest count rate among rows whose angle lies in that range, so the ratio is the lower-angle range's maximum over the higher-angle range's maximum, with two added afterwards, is 2.99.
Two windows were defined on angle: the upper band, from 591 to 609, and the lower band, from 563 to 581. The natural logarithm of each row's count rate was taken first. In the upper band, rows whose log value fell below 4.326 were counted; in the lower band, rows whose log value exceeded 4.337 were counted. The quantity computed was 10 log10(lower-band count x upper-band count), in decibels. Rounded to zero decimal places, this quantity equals 12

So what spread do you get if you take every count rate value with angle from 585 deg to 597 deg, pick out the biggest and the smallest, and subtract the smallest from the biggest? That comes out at 5.4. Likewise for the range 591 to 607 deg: 6.2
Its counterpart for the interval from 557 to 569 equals 8.6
